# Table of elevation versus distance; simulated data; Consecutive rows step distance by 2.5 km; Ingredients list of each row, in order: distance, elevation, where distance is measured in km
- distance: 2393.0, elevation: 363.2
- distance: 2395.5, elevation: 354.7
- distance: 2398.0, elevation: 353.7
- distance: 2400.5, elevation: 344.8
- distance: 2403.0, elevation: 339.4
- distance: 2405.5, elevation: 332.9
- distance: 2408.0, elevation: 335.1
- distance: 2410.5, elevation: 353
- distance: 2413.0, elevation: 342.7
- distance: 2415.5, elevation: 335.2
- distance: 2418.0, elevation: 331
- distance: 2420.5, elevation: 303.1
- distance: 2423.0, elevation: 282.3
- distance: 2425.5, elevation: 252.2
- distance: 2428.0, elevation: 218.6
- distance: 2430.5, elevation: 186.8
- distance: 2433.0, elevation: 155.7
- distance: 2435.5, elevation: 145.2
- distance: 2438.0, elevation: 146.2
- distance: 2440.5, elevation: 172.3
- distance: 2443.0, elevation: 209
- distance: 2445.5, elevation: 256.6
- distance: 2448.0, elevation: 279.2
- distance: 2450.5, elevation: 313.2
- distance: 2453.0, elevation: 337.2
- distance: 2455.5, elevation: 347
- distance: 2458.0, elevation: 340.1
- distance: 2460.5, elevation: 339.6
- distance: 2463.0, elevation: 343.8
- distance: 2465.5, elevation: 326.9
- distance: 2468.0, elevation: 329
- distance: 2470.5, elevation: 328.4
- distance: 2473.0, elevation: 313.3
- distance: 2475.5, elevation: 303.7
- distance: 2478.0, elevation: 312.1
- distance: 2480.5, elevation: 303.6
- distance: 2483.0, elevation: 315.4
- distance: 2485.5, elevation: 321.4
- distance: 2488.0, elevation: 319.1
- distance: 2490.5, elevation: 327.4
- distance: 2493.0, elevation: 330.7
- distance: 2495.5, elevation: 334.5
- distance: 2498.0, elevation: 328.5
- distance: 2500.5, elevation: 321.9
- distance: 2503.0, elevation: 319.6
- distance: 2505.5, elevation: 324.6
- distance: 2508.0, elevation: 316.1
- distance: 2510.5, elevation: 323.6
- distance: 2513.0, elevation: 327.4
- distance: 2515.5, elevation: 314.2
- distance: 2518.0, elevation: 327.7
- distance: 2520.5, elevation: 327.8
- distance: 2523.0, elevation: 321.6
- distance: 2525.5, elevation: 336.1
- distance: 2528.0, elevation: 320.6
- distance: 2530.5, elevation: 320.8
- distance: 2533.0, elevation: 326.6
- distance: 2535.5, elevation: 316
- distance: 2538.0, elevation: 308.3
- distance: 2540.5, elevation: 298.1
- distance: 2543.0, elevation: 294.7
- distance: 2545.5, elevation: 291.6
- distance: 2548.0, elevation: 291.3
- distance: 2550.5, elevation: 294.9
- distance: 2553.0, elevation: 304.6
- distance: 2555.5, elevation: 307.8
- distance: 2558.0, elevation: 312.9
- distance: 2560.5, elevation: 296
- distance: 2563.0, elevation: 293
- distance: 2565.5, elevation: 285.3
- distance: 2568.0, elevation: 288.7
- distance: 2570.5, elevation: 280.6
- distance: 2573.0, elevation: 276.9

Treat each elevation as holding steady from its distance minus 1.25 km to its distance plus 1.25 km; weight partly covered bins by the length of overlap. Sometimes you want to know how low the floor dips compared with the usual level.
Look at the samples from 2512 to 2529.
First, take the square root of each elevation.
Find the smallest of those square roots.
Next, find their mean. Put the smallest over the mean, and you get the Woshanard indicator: 0.983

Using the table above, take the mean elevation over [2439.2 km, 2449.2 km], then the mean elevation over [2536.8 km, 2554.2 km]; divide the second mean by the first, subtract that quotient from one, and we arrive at -0.30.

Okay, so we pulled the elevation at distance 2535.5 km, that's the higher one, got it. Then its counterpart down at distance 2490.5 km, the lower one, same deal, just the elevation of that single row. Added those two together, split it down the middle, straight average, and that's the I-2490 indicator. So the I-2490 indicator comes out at 322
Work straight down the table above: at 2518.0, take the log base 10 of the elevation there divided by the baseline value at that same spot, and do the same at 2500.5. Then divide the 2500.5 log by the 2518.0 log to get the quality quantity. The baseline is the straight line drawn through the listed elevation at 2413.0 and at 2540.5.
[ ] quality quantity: 0.45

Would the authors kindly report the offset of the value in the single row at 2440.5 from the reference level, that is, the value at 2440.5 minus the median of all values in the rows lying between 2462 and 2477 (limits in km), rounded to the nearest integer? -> -155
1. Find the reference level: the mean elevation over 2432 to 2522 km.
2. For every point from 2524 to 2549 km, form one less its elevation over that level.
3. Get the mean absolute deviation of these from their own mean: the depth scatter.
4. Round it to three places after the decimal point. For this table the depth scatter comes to 0.045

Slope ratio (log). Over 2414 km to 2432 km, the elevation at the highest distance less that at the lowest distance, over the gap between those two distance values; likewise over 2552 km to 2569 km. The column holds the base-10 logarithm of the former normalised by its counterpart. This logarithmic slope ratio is 1.0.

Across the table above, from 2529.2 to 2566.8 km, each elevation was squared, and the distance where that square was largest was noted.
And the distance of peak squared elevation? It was 2533.0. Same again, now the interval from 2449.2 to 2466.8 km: 2455.5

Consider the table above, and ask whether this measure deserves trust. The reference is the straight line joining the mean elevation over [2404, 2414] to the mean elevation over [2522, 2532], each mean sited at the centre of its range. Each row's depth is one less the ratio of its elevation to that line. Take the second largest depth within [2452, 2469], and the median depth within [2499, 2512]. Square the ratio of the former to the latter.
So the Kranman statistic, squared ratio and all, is 0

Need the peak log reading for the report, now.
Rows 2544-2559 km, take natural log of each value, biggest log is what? 5.746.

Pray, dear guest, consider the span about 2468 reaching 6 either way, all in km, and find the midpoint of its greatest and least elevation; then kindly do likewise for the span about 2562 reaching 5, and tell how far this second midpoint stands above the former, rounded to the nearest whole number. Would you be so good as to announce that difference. -29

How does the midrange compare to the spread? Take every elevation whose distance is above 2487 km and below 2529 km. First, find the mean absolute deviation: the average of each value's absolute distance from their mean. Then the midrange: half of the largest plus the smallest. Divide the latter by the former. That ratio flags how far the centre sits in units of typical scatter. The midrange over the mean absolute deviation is 66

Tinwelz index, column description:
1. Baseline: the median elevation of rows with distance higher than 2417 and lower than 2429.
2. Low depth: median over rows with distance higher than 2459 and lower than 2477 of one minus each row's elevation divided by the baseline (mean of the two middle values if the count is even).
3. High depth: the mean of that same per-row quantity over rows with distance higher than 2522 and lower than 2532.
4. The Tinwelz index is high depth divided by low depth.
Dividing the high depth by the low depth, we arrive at 0.92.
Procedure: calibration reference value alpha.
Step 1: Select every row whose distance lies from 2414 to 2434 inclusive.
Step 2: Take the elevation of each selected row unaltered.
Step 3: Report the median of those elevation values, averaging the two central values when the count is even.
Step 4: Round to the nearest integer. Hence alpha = 267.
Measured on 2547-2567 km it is 295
